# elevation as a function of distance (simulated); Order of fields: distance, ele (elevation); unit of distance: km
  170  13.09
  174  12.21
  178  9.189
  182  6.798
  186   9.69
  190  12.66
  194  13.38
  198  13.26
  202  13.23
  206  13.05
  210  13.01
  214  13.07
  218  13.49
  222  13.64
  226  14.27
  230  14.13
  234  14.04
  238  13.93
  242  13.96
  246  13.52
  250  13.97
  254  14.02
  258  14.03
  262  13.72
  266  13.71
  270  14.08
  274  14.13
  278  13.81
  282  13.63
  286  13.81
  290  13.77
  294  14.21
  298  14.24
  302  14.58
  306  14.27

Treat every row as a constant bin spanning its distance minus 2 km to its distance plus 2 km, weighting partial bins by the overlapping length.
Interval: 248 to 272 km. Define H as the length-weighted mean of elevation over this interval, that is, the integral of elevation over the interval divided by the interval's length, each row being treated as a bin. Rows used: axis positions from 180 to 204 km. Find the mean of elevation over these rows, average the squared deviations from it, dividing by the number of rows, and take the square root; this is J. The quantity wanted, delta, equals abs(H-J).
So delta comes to 11.5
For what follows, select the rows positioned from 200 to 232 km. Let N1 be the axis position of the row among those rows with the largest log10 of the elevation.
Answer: 226 km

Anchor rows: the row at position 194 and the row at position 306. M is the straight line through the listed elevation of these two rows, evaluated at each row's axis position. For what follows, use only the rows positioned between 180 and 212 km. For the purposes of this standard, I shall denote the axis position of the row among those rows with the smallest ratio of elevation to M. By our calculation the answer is 182 km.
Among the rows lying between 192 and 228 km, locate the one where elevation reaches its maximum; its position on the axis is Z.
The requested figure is 226 km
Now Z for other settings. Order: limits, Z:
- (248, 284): 274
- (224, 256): 226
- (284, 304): 302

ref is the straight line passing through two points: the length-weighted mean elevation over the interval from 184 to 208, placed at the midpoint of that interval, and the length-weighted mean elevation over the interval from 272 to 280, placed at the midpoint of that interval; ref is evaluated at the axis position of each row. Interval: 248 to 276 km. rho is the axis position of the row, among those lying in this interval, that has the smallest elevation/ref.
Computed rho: 266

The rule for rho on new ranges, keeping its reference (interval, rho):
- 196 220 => 214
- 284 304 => 290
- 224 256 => 246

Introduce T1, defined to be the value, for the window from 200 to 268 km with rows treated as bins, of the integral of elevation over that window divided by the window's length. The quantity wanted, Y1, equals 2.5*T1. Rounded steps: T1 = 13.69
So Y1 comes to 34.2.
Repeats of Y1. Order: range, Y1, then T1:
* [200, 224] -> 33.1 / 13.25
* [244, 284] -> 34.7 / 13.86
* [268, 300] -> 34.9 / 13.96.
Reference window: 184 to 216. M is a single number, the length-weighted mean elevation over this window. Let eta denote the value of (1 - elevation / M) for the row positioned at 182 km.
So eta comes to 0.46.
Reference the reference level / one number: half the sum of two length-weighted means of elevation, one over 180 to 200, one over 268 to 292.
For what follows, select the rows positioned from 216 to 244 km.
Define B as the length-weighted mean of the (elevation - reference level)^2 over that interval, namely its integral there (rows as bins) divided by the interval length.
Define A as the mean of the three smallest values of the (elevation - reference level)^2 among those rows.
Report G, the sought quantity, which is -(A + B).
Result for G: -3.45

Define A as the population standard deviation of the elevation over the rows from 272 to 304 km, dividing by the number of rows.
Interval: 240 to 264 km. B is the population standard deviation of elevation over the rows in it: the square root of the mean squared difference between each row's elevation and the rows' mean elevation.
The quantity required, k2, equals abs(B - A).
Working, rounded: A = 0.30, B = 0.2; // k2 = 0.11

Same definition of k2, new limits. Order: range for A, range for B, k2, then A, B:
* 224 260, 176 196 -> 2.21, 0.19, 2.4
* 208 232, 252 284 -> 0.30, 0.48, 0.2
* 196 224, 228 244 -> 0.14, 0.22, 0.1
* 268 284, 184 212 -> 1.01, 0.20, 1.2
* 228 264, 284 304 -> 0.12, 0.18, 0.3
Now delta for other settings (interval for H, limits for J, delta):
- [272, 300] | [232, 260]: 13.8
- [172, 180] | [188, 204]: 10.4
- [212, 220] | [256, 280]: 13.1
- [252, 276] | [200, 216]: 13.9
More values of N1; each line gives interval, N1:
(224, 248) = 226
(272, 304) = 302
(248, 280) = 274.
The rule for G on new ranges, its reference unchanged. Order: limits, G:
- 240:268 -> -3.11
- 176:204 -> -8.01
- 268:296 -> -3.52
